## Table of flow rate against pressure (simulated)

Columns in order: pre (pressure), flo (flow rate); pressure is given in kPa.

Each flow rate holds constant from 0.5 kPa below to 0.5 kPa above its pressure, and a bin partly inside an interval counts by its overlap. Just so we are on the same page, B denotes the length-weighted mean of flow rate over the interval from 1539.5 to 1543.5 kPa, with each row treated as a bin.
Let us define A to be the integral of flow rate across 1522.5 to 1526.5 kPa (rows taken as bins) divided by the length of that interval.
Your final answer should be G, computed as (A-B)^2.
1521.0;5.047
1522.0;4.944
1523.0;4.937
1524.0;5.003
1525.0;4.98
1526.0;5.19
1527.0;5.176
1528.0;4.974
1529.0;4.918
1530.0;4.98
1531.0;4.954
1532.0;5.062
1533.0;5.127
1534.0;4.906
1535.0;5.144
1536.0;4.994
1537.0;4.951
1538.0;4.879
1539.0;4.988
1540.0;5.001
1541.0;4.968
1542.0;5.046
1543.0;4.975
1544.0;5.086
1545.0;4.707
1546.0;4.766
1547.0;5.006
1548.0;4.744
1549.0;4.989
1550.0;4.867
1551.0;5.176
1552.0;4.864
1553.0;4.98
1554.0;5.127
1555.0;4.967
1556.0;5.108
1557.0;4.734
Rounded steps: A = 5.03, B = 5.00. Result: 0.0009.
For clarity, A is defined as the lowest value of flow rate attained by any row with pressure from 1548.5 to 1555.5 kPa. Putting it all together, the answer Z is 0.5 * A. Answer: 2.43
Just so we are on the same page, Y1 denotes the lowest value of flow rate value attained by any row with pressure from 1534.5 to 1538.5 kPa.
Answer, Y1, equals 4.879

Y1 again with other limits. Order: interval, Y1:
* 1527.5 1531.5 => 4.918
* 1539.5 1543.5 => 4.968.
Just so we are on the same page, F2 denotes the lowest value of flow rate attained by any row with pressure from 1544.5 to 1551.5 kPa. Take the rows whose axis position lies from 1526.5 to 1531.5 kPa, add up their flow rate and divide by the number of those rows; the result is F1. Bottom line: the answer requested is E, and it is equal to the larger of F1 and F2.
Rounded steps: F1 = 5.00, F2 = 4.707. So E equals 5.00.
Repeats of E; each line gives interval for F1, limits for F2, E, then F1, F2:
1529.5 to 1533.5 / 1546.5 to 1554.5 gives 5.03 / 5.03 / 4.744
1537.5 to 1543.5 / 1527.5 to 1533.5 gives 4.98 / 4.98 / 4.918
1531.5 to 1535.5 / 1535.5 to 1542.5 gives 5.06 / 5.06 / 4.879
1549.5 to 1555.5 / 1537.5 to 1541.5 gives 5.00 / 5.00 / 4.879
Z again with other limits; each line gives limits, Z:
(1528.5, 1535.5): 2.45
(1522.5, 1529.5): 2.46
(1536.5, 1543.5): 2.44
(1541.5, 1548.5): 2.35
